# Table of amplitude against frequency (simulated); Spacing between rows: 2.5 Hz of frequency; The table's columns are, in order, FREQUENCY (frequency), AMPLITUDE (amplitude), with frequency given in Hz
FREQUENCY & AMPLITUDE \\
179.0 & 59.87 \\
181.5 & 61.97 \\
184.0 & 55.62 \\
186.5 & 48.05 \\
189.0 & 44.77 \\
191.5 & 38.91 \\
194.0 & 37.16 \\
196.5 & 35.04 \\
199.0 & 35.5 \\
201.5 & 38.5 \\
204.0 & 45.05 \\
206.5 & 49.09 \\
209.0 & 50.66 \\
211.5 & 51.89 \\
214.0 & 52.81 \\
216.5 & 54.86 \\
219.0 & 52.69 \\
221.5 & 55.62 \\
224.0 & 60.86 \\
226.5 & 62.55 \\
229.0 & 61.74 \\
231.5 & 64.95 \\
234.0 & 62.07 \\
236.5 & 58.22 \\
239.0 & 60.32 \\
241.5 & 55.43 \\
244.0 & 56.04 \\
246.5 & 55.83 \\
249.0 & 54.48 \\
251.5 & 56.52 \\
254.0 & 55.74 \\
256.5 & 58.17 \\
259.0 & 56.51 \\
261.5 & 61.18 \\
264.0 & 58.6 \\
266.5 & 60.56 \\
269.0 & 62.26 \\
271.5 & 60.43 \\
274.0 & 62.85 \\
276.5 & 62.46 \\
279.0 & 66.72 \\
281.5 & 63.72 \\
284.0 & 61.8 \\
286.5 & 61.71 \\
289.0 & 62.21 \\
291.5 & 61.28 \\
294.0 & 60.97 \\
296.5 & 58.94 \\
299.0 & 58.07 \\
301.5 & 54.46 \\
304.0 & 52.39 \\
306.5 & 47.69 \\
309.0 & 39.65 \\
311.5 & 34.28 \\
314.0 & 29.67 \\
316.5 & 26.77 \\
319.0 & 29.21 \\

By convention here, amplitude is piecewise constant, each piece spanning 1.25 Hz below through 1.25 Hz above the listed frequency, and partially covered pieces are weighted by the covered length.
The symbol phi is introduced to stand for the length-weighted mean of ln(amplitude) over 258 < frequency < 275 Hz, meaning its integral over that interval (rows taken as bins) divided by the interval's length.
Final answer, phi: 4.10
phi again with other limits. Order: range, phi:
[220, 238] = 4.11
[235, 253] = 4.04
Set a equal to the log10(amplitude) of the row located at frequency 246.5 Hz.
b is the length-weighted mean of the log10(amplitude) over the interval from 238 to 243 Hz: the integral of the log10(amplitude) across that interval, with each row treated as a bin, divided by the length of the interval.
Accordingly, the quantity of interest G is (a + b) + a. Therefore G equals 5.25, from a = 1.75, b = 1.76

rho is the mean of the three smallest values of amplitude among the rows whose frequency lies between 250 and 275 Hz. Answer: 56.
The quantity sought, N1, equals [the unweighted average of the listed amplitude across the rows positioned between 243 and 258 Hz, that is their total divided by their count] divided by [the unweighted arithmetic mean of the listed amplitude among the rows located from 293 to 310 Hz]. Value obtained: 1.06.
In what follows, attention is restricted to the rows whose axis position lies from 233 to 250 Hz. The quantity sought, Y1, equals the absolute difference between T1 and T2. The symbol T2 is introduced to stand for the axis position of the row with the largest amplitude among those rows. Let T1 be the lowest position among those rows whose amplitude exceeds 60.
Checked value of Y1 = 0.0 Hz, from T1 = 234.0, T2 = 234.0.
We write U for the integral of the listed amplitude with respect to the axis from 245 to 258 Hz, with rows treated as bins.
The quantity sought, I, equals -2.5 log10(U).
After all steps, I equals -7.2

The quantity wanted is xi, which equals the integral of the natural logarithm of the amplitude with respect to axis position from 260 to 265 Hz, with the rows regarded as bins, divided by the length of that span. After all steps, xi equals 4.09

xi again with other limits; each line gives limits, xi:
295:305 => 4.03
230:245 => 4.09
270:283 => 4.15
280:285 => 4.14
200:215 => 3.86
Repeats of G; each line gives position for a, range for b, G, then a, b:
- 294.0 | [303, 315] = 5.17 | 1.79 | 1.60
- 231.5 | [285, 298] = 5.41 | 1.81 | 1.79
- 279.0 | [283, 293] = 5.44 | 1.82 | 1.79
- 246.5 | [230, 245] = 5.27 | 1.75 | 1.77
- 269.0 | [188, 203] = 5.17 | 1.79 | 1.58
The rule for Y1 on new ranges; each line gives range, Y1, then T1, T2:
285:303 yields 2.5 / 286.5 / 289.0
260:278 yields 12.5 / 261.5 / 274.0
